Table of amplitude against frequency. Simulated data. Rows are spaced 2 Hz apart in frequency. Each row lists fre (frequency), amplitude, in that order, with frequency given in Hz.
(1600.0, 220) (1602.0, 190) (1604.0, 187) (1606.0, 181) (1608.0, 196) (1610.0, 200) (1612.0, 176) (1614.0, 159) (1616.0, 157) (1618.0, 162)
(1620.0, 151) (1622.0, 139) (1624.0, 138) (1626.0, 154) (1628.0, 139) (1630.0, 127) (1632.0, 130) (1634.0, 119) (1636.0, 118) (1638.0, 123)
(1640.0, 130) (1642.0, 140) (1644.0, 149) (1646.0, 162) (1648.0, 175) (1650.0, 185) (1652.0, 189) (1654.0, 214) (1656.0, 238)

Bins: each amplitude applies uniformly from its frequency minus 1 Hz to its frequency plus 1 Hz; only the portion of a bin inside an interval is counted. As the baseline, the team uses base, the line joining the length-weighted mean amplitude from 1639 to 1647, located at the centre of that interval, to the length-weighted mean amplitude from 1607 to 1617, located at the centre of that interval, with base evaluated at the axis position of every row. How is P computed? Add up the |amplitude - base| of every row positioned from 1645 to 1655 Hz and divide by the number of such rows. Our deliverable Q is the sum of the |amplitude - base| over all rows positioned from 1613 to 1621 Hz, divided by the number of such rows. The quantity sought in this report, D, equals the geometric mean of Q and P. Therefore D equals 27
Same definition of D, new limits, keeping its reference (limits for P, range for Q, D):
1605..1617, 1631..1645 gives 16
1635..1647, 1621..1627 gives 20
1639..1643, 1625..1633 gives 17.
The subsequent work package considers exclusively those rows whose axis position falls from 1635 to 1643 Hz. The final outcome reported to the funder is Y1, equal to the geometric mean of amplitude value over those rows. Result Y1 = 127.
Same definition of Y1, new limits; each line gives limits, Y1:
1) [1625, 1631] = 140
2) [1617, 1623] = 150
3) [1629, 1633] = 128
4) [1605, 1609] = 188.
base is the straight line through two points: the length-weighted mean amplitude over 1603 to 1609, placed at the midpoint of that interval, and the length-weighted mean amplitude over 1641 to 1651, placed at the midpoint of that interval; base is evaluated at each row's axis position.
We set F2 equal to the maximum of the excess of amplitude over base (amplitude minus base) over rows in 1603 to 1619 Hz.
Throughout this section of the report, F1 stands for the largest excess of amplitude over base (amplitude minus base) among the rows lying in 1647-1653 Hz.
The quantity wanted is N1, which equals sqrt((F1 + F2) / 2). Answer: 4.8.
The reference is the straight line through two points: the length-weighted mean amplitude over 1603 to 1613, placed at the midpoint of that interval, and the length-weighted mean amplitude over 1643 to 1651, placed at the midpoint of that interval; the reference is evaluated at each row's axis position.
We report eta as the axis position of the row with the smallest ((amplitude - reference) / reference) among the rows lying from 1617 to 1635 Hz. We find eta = 1634.0 Hz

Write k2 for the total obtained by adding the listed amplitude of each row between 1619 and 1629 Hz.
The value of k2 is 721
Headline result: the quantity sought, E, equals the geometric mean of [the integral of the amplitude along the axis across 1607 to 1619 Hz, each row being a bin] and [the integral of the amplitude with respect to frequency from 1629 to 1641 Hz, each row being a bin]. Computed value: 1771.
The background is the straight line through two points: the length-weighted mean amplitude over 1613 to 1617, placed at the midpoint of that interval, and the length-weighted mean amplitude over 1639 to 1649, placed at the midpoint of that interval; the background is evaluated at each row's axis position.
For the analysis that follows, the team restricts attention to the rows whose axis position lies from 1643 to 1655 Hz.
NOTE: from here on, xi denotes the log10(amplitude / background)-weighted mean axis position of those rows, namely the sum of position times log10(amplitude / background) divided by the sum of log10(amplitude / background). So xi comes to 1651.4 Hz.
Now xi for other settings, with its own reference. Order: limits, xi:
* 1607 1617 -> 1609.6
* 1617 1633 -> 1627.8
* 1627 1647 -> 1634.3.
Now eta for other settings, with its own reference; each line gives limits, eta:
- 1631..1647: 1636.0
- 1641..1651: 1642.0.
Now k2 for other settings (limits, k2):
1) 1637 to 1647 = 704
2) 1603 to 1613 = 940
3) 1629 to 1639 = 617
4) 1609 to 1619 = 854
